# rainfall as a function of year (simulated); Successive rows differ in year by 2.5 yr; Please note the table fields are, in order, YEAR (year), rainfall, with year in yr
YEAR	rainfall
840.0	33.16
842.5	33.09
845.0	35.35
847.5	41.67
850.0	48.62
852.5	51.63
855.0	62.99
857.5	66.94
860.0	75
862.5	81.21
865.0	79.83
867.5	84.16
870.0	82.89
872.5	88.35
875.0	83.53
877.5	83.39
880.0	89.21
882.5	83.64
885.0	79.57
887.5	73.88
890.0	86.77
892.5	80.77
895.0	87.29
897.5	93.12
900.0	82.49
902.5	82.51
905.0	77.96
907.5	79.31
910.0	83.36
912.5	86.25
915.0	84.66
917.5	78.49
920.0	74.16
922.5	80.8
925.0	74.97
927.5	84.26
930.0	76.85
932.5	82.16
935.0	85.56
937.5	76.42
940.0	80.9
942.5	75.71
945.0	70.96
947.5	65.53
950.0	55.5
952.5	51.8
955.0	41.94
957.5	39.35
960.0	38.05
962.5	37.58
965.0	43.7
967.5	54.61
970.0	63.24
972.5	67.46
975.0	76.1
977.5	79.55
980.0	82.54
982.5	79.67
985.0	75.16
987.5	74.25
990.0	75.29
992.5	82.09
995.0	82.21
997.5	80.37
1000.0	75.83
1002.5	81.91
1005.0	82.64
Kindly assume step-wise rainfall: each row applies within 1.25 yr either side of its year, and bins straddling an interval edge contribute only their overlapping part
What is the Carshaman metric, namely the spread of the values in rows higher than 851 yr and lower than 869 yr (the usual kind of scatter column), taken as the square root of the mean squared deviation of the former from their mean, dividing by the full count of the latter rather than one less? 11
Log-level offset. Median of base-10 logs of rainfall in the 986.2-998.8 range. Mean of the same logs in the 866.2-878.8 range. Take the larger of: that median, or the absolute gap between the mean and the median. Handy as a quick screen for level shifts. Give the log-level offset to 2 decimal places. 1.91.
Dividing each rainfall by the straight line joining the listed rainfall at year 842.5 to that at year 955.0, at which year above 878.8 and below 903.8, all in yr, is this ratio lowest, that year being 887.5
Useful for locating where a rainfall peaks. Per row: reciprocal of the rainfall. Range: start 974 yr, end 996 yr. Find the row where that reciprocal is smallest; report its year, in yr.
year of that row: 980.0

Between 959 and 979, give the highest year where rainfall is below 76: 972.5 yr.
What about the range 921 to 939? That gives 925.0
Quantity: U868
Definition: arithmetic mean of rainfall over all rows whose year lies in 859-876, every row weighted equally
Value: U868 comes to 82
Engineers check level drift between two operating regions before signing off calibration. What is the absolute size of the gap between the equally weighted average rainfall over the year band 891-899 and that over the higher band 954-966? 47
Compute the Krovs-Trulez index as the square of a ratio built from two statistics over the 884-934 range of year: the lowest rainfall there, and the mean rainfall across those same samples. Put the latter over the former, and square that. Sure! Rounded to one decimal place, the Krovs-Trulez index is 1.2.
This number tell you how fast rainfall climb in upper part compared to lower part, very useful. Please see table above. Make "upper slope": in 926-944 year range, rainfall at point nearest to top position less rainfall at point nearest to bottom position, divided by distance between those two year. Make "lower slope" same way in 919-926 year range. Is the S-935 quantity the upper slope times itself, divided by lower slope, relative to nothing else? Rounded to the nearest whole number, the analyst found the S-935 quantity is 2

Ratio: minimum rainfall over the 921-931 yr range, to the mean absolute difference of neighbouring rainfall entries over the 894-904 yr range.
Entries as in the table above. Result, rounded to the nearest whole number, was 14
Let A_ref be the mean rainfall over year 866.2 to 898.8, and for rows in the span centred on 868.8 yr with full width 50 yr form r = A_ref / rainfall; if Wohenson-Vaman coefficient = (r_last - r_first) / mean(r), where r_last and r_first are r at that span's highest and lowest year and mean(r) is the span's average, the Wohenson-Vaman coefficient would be -1.1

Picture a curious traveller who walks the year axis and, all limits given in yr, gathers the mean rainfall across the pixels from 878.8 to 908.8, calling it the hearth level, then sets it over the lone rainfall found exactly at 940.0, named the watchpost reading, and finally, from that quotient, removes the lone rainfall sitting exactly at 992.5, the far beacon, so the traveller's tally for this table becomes -81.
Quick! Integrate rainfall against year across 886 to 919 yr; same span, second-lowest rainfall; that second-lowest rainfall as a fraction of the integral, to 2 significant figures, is 0.029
